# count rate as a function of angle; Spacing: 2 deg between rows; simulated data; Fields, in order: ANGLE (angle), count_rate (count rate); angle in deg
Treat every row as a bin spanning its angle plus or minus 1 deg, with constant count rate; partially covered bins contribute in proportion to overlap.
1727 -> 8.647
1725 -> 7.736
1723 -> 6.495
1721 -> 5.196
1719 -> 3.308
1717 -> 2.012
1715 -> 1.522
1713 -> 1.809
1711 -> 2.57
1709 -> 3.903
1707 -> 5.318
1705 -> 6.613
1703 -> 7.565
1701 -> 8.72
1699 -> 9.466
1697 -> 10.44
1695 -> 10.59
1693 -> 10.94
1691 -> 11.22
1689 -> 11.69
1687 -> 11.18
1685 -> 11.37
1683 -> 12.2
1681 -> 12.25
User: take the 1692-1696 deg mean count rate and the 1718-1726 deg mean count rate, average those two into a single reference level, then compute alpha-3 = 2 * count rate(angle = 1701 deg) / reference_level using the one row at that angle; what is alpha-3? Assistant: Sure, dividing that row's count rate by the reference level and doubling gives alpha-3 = 2.1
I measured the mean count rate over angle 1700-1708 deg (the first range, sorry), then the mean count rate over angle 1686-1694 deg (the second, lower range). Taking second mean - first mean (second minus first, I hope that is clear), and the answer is 4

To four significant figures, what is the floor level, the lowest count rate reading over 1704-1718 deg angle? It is 1.522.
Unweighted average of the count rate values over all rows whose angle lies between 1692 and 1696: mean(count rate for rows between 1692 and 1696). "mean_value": 11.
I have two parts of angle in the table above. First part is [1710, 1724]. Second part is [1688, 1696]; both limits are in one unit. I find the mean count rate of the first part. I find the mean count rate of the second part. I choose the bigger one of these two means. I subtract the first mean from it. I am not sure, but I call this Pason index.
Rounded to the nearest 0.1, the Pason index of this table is 7.8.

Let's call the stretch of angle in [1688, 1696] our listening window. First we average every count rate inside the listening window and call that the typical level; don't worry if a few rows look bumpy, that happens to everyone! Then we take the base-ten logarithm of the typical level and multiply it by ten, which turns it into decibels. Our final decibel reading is 10.5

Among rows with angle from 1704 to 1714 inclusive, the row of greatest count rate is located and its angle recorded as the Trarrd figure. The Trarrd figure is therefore 1705 deg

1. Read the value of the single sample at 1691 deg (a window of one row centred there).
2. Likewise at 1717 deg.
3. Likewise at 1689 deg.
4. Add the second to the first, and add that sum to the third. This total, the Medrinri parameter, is 24.9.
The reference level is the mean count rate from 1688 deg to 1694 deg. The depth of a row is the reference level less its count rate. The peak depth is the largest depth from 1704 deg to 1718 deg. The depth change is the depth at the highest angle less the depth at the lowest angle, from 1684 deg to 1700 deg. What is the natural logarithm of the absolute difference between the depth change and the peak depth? 2.1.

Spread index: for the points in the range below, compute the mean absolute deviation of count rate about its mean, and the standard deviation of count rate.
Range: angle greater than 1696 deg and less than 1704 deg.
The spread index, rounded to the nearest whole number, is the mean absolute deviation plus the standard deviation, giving 2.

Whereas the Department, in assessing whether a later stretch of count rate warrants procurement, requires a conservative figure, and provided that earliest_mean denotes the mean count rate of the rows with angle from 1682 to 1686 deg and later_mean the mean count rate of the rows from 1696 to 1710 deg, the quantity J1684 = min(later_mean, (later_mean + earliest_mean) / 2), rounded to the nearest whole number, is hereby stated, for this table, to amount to 7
